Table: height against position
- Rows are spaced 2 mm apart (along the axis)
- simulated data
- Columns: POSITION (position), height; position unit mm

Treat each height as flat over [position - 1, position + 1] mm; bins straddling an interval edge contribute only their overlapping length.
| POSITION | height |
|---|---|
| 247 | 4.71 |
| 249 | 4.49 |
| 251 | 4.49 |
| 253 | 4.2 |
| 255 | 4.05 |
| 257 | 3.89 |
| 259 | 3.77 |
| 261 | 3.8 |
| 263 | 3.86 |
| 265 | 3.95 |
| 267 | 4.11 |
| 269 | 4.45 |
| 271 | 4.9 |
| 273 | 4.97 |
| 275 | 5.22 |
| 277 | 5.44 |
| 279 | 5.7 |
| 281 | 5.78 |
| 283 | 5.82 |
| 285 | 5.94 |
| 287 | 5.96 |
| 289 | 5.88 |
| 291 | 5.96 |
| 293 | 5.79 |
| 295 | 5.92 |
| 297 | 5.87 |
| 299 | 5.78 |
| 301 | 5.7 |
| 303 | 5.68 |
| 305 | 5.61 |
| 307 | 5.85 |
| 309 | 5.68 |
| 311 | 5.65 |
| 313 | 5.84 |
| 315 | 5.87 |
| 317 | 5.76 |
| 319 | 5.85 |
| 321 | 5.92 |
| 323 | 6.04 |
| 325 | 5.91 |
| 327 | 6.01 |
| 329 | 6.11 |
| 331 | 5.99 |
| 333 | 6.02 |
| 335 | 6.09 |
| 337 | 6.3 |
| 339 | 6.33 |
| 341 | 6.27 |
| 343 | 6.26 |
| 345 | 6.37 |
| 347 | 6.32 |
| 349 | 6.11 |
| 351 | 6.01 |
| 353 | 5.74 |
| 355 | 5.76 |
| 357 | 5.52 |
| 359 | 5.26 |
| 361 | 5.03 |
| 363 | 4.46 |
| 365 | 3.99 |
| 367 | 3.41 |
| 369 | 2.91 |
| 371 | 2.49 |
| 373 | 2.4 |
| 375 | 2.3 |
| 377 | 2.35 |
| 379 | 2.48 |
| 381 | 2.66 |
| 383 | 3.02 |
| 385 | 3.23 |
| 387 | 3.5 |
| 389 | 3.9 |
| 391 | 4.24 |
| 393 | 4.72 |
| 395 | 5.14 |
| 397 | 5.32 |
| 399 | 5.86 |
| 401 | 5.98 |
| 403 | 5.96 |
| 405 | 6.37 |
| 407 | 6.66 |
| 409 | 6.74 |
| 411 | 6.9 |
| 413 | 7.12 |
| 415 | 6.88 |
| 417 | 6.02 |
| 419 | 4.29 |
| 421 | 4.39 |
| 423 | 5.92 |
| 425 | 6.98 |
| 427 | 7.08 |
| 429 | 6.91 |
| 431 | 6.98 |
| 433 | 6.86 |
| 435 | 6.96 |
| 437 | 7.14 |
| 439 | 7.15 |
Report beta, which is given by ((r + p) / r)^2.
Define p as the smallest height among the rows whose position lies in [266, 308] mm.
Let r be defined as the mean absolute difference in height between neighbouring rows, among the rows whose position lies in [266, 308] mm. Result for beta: 885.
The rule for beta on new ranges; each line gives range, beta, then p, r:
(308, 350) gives 3773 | 5.65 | 0.09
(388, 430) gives 93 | 3.9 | 0.45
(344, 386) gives 103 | 2.3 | 0.25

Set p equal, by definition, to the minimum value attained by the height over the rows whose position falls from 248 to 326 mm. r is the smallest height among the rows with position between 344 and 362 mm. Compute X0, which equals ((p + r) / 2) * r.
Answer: 22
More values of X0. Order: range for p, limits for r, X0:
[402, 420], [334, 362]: 23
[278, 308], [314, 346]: 33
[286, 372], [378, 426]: 6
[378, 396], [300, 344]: 23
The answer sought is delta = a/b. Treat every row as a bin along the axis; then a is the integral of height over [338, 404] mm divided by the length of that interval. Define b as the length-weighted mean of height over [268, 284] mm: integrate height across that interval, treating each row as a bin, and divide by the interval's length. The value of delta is 0.87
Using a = 4.6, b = 5.3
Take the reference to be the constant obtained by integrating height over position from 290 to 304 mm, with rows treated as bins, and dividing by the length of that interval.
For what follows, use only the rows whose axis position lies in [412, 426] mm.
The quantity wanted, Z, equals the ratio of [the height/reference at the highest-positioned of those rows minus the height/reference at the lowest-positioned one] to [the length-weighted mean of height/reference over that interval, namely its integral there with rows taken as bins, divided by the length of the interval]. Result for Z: -0.02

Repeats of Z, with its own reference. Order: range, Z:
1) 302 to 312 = -0.01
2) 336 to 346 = 0.01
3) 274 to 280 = 0.09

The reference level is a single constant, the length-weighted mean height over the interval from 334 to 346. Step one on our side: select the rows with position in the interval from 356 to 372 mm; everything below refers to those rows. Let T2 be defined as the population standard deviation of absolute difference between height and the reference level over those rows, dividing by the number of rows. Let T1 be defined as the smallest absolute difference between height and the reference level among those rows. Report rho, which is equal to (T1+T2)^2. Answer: 3.25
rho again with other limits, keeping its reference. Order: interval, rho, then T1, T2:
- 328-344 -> 0.01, 0.00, 0.10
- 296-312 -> 0.24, 0.40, 0.09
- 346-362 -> 0.19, 0.05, 0.39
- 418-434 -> 0.86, 0.35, 0.58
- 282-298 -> 0.14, 0.31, 0.06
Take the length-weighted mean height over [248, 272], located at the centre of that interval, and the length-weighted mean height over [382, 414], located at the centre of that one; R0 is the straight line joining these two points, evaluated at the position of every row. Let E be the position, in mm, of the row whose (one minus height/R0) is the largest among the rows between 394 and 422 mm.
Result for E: 419 mm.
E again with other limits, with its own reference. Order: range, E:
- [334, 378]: 375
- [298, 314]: 311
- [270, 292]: 271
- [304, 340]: 311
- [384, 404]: 385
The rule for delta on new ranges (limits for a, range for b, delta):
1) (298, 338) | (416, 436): 0.94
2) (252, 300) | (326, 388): 1.07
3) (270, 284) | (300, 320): 0.94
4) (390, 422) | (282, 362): 0.98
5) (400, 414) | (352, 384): 1.75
